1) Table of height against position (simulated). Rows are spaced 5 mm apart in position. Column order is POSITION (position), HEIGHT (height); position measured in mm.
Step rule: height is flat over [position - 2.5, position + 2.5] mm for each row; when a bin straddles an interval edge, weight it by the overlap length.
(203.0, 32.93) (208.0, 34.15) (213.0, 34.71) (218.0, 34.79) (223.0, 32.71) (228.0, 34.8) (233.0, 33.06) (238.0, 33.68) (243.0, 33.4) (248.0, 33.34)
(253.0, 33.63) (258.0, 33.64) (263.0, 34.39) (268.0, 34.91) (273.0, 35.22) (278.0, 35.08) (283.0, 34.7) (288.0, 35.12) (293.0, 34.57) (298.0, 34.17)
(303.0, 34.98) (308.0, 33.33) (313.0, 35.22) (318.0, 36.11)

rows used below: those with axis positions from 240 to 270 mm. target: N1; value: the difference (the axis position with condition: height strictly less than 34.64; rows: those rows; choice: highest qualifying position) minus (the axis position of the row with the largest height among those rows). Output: -5 mm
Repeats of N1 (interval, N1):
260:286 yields -10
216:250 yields 20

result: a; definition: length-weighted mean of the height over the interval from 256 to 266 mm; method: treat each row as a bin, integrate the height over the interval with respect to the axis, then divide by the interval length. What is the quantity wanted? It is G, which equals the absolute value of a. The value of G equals 34.1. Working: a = 34.1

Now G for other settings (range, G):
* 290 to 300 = 34.4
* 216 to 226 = 33.8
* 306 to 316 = 34.4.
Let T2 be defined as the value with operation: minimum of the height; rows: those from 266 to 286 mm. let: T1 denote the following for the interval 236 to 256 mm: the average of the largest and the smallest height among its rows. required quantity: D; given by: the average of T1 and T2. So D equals 34.1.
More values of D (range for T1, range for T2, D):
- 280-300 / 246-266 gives 34.0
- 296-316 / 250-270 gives 34.0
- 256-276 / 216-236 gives 33.6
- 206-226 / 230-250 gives 33.4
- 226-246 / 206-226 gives 33.3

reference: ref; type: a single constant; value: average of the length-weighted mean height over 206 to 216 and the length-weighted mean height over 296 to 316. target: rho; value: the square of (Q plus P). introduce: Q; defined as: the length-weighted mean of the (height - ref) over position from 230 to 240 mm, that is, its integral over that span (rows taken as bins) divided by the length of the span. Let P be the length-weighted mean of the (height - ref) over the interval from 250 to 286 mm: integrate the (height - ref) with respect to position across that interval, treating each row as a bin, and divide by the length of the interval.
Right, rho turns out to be 1.01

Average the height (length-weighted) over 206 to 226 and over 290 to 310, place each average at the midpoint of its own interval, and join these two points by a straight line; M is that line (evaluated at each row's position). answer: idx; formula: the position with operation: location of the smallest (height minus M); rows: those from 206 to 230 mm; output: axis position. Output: 223.0 mm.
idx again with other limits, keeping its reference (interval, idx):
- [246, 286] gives 248.0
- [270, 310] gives 308.0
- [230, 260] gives 233.0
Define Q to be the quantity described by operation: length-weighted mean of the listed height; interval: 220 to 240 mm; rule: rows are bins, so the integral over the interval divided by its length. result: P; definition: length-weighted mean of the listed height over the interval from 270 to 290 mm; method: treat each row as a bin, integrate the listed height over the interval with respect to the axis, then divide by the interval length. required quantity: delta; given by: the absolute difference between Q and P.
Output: 1.43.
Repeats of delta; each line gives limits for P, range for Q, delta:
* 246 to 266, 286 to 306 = 0.88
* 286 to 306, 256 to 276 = 0.09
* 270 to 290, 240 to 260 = 1.52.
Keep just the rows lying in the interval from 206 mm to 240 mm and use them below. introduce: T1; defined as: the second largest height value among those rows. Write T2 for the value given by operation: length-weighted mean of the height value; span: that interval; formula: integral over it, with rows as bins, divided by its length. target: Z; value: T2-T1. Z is -0.80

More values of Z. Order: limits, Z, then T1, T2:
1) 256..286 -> -0.40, 35.08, 34.7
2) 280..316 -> -0.51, 35.12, 34.6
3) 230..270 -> -0.64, 34.39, 33.8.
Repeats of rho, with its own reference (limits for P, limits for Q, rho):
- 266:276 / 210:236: 0.02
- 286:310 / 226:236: 0.38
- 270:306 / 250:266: 0.05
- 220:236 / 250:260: 3.05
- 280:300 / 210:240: 0.09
